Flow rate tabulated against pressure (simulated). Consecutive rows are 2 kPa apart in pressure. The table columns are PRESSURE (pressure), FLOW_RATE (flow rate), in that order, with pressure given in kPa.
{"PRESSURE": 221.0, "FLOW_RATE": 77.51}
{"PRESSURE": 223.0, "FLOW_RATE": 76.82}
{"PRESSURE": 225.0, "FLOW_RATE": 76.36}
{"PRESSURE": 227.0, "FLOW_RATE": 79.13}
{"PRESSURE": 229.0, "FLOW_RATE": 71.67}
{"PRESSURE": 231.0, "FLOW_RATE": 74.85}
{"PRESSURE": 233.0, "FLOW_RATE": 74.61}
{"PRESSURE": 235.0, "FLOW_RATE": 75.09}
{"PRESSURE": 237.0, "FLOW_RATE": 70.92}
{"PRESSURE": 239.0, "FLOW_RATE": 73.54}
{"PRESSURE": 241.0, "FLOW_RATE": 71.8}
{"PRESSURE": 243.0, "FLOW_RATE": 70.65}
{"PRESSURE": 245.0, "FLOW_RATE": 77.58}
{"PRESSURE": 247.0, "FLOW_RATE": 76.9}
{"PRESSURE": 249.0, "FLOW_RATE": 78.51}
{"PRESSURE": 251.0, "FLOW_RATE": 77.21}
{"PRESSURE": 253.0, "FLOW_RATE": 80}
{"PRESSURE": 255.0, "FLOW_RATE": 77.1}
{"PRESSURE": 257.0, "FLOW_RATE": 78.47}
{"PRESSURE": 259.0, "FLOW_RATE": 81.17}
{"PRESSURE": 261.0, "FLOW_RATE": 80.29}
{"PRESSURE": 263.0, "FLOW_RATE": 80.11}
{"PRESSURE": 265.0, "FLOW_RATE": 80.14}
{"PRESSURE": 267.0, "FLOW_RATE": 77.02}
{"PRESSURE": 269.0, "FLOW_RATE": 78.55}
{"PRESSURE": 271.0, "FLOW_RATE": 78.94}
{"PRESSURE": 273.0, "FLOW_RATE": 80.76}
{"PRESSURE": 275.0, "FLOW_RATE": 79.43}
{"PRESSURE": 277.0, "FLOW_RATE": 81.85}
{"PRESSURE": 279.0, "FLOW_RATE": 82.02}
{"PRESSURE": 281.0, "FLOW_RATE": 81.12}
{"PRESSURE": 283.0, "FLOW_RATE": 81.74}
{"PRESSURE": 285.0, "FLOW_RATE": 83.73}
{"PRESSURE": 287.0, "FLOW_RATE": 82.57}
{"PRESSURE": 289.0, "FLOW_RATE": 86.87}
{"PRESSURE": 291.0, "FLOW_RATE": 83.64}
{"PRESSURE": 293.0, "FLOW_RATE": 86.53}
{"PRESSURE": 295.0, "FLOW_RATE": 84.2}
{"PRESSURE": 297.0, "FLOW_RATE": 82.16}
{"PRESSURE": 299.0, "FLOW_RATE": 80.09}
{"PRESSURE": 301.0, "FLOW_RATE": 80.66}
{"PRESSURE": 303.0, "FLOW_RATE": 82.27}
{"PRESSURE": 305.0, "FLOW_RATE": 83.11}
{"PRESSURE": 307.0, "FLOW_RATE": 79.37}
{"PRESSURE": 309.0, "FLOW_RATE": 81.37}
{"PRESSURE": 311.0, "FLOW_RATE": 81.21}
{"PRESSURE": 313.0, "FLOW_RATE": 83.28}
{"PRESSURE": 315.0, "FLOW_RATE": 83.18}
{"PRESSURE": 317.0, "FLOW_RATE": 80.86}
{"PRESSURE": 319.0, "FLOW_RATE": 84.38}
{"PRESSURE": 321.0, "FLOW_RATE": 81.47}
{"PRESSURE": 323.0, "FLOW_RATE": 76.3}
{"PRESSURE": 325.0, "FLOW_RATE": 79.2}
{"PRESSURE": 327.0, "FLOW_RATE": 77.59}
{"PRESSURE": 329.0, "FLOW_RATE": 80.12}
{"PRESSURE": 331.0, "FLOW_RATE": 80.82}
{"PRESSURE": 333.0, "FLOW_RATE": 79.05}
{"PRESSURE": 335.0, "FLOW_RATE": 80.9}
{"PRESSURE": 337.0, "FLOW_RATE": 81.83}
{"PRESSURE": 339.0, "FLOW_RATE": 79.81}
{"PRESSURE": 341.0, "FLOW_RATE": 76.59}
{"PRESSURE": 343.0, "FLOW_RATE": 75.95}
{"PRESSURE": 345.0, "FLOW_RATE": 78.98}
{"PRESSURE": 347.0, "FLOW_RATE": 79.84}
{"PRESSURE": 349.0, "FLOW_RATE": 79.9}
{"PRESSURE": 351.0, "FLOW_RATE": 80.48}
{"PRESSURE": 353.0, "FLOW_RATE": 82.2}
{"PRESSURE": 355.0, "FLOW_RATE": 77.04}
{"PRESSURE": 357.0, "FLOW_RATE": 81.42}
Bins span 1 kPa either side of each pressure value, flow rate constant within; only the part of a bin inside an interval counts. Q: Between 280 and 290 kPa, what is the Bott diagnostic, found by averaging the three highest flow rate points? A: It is 84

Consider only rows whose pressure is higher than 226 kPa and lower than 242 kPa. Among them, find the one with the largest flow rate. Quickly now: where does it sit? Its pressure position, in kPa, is 227.0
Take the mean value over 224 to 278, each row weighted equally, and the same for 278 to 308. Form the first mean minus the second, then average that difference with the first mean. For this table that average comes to 35.8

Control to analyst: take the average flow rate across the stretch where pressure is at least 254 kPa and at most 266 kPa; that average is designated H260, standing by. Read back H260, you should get 79.5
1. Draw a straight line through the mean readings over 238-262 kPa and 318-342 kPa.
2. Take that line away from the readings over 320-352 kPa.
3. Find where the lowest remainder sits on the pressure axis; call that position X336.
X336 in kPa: 343.0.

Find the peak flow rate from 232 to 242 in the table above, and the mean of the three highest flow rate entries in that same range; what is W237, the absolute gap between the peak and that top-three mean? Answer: 0.7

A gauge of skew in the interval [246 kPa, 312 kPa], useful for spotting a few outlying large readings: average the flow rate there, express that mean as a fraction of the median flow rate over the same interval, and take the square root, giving 1.001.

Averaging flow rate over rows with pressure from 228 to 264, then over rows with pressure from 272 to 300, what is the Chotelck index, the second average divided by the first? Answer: 1.09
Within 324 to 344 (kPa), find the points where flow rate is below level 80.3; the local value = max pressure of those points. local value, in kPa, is 343.0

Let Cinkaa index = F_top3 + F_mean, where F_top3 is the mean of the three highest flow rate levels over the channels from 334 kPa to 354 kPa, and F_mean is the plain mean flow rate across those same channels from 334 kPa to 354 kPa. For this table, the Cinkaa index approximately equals 161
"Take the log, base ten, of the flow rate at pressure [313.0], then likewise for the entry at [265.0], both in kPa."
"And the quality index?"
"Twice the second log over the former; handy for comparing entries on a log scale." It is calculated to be 1.983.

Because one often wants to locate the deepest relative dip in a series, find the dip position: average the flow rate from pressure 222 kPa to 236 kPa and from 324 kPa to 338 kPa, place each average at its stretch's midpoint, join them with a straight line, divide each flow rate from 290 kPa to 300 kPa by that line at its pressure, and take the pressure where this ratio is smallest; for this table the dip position 299.0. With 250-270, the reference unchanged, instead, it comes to 267.0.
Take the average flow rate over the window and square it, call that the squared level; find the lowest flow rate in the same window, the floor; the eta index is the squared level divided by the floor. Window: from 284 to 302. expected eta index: 87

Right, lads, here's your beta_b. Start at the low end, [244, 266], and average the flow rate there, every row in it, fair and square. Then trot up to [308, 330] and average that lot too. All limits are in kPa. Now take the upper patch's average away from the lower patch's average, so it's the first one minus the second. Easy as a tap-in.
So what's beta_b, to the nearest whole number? -2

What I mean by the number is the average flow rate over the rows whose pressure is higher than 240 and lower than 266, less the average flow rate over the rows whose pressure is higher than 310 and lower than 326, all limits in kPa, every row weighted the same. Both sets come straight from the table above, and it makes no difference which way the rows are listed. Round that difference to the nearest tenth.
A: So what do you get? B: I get -3.5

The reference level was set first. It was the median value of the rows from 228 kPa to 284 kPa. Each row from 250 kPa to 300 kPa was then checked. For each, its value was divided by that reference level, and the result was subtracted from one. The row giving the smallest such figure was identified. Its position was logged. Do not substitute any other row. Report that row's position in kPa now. 289.0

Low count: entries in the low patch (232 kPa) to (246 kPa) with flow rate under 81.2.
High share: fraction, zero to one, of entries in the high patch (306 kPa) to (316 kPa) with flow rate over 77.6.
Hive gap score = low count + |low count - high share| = 13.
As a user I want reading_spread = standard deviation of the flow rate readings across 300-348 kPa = 2.2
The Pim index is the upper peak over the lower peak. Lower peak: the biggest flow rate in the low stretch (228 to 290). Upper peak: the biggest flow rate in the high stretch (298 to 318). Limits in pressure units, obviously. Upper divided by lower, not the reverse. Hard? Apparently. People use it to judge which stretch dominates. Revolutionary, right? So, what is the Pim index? 0.96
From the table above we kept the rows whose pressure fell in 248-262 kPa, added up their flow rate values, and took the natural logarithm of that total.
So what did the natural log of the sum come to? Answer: 6.315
